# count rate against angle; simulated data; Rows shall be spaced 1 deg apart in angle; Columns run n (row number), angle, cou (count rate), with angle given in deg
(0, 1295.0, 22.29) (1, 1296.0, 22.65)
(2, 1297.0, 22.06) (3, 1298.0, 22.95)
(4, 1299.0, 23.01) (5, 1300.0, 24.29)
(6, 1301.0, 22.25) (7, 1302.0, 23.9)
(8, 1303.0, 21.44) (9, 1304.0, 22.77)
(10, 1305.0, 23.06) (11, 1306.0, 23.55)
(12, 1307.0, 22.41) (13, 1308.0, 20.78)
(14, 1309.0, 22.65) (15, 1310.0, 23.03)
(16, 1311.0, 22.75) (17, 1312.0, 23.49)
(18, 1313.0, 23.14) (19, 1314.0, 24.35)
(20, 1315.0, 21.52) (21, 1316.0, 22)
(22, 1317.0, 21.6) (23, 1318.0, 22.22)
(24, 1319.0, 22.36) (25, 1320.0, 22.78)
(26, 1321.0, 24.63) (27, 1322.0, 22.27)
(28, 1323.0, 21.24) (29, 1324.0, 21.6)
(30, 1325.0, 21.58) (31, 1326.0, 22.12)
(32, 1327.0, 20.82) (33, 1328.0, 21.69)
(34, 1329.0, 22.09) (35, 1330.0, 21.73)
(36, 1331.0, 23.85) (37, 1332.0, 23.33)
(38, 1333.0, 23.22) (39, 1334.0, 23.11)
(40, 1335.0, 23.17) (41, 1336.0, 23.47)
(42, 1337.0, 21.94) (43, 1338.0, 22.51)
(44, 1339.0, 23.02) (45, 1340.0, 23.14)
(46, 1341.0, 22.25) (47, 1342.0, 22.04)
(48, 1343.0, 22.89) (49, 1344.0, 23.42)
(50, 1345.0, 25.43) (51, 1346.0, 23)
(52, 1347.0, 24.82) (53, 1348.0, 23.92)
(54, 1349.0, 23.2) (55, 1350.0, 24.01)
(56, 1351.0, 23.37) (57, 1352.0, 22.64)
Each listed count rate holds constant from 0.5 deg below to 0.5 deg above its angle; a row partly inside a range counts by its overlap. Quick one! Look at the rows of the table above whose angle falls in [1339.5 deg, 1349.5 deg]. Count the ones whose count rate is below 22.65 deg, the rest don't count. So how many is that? 2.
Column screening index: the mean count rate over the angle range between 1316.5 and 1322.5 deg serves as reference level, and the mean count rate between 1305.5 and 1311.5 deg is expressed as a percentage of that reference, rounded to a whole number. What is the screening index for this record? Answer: 99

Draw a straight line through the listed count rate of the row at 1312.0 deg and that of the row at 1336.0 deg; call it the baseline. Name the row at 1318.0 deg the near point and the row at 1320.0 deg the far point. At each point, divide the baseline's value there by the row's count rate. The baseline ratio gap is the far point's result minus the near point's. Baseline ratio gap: -0.026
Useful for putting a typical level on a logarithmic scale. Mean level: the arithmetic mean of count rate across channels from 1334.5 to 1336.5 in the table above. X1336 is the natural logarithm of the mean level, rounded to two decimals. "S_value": 3.15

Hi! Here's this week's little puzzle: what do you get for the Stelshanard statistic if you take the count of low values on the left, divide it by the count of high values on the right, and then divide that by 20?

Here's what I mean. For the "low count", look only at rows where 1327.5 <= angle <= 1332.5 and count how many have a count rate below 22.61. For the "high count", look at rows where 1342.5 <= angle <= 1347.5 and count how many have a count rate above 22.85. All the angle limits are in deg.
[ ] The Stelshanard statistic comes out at 0.030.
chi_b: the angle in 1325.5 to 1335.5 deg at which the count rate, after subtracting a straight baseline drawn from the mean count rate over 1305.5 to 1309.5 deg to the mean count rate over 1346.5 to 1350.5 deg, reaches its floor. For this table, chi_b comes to 1327.0 deg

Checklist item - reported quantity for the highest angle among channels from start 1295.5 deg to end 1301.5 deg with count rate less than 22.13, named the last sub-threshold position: 1297.0 deg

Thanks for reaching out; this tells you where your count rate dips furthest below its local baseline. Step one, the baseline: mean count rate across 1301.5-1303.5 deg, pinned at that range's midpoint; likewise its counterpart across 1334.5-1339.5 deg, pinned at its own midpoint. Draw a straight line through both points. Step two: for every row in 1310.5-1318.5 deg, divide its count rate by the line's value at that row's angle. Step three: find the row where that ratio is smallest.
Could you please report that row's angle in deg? 1315.0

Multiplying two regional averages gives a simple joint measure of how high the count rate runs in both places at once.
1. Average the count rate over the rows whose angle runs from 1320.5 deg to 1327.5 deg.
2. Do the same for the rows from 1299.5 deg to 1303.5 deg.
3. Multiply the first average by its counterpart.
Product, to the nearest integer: 506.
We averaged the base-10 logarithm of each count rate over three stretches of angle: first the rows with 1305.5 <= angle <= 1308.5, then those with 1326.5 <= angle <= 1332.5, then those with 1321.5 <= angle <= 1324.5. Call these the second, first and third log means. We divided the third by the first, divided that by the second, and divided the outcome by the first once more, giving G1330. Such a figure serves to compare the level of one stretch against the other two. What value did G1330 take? 0.547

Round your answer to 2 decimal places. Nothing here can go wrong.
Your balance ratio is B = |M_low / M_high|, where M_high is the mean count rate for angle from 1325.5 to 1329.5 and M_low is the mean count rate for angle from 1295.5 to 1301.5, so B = 1.05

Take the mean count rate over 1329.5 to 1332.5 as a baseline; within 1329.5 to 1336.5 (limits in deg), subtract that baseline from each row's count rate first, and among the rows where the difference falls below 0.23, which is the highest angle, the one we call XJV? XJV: 1335.0 deg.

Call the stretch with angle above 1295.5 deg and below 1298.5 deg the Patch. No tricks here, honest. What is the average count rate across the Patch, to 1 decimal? 22.6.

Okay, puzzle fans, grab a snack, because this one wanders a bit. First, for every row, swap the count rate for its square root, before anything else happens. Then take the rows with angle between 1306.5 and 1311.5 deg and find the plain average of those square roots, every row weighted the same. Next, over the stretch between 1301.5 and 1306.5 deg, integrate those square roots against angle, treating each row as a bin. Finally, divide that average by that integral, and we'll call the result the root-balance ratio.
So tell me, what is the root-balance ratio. 0.197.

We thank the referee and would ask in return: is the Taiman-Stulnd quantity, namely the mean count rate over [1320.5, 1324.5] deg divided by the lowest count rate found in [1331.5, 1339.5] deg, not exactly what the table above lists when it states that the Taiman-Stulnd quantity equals 1.023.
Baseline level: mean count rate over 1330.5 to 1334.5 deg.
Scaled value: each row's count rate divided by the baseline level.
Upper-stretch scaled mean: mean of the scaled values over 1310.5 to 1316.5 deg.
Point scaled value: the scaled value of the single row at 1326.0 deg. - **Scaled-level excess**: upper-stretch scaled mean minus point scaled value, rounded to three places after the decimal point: 0.032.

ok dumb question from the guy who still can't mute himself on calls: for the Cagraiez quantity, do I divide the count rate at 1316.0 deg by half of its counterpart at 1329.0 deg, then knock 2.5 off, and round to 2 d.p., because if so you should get -0.51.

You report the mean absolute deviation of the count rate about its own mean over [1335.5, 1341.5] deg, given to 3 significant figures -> 0.488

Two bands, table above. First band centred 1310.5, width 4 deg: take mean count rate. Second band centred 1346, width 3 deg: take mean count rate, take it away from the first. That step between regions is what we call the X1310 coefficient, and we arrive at -1.44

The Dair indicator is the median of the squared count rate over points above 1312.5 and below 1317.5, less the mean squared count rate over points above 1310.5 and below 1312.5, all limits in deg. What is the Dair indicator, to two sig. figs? -51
